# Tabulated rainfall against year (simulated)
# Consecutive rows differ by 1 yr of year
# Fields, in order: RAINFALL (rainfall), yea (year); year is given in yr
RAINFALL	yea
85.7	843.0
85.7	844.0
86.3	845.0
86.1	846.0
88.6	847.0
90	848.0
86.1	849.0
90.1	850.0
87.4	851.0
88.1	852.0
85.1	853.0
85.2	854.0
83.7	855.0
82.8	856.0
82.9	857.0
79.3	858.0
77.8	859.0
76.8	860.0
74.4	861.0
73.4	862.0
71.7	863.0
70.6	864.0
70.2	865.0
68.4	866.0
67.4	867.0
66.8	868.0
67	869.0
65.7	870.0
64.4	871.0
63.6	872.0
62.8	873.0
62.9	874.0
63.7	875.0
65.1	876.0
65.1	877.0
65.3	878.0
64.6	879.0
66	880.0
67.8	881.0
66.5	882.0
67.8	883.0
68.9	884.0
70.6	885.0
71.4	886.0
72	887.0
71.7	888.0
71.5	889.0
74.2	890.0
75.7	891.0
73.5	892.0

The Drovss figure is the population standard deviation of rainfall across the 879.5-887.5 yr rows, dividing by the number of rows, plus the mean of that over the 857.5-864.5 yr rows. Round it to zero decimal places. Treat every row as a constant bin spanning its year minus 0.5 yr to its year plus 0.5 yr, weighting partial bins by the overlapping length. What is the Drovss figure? 77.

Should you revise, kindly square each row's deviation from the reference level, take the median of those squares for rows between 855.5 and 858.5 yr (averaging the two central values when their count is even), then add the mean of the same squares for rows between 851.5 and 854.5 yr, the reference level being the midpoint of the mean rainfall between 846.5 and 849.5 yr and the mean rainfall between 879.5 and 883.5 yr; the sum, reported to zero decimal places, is 101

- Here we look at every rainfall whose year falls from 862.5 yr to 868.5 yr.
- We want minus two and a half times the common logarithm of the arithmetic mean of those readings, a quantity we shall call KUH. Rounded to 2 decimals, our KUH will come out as -4.60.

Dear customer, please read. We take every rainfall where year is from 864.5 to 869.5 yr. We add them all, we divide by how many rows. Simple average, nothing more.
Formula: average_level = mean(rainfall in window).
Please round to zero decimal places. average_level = 68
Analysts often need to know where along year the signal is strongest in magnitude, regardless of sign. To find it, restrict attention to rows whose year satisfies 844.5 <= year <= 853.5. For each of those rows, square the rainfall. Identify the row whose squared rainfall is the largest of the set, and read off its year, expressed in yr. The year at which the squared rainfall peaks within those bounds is 850.0 yr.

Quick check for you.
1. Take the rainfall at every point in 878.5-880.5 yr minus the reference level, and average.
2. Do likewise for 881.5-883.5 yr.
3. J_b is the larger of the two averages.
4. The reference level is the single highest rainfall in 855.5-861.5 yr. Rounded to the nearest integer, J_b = -16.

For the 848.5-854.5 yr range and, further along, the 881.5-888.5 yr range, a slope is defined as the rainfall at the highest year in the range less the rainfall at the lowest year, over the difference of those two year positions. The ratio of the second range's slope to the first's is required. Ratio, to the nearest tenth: -4.8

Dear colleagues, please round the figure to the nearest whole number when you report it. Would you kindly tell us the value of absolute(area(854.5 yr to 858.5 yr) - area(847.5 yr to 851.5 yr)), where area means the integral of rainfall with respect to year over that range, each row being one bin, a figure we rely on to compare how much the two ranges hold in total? 25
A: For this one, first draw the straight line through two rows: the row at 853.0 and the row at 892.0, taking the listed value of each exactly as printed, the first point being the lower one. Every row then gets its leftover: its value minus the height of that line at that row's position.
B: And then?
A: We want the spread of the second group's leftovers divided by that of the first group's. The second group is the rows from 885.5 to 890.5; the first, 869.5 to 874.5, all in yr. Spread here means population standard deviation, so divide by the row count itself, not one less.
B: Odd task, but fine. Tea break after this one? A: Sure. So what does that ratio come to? 2.0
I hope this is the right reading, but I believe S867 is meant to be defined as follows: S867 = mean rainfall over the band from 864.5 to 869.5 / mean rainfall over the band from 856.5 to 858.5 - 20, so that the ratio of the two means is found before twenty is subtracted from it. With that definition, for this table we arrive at -19.2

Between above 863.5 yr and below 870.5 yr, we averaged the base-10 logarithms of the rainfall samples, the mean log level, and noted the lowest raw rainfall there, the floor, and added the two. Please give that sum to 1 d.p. 67.5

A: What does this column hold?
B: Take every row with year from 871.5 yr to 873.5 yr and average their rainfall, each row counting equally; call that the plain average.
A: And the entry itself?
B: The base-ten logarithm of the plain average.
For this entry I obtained 1.801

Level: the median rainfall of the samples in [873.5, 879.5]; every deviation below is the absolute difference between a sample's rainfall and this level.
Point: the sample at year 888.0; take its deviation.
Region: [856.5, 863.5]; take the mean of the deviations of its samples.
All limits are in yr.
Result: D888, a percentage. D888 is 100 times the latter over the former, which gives 172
